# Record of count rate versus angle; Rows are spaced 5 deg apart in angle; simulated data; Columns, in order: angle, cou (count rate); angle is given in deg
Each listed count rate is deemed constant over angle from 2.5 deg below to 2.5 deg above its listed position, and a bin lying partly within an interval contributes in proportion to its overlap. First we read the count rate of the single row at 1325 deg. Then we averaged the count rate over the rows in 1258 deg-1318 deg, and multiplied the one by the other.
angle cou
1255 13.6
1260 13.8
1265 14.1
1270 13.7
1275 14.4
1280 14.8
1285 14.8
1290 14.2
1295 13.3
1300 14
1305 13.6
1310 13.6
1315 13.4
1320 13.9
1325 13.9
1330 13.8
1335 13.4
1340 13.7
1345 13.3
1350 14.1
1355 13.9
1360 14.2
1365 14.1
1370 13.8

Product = 194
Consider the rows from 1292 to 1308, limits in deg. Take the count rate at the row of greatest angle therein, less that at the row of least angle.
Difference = 0.300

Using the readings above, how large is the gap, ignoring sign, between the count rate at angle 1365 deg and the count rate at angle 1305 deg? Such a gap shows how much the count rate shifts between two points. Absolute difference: 0.50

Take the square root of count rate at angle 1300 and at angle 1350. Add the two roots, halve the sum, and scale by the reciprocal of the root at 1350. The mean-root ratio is 1.00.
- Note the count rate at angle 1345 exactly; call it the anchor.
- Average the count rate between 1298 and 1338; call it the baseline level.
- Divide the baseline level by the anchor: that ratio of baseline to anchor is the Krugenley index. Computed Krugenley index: 1.03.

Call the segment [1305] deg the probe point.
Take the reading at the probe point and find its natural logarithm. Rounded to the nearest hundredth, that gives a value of 2.61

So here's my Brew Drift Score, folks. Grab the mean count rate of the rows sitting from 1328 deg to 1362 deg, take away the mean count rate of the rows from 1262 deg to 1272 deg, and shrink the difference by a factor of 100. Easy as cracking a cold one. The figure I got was -0.001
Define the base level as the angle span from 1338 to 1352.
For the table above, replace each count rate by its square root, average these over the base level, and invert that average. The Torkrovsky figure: 0.270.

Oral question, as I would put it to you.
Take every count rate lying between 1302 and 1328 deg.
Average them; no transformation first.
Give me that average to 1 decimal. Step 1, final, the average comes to 13.7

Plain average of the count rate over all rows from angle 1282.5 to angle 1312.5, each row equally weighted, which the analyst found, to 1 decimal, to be 13.9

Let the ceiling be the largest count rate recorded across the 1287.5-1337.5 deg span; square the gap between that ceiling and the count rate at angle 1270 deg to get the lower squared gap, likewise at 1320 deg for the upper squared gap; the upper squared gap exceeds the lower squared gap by -0.2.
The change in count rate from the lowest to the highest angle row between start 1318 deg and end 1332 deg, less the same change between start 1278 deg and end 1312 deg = 1.1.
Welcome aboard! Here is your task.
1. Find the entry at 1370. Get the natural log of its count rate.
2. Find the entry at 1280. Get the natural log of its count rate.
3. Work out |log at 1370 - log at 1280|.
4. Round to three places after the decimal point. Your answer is 0.070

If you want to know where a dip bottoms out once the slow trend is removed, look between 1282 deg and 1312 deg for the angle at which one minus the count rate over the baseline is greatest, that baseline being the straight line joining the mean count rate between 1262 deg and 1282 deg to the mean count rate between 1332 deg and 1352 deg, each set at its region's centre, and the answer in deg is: 1295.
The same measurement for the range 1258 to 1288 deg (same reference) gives 1270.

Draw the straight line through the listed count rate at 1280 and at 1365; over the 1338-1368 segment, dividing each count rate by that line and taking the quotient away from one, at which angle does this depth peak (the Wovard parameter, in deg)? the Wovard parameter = 1345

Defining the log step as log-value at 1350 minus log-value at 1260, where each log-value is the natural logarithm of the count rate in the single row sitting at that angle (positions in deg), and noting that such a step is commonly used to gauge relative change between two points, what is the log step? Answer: 0.022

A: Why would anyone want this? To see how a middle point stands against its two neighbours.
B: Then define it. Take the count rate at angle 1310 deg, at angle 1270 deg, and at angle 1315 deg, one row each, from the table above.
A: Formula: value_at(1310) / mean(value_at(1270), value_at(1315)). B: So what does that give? 1.00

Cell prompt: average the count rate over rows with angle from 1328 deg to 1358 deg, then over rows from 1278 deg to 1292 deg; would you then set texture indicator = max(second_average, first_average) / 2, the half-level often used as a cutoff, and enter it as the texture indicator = 7.30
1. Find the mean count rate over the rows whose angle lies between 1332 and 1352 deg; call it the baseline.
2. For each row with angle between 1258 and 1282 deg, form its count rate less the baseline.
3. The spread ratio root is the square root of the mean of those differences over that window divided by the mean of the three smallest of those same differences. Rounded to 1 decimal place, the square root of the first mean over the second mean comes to 1.5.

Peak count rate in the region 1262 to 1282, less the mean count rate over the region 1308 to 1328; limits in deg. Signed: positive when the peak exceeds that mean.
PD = 1.10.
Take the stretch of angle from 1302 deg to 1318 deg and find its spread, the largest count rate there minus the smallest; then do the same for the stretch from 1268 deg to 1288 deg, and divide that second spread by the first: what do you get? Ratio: 5.5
